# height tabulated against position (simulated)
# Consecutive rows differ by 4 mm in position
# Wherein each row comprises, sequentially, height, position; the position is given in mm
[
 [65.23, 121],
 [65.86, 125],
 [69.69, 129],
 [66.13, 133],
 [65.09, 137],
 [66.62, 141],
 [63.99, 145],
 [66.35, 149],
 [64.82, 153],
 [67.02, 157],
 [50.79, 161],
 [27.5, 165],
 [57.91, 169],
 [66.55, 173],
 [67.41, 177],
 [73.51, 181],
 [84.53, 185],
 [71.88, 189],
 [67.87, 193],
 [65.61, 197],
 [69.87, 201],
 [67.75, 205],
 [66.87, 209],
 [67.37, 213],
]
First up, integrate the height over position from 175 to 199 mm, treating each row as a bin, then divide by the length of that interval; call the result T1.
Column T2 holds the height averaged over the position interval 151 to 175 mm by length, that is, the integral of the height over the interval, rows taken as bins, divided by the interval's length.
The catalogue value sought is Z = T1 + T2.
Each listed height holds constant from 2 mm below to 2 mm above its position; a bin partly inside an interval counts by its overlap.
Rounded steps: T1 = 72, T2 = 55.8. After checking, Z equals 128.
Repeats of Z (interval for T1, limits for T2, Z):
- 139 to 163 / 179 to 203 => 135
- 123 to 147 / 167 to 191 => 137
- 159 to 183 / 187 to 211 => 126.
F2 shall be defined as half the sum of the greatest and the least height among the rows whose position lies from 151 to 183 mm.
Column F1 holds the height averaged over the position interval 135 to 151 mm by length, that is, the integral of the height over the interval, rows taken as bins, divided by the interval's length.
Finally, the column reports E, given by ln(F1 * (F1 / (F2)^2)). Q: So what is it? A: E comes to 0.5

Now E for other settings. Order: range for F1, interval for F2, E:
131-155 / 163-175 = 0.7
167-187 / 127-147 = 0.1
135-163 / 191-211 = -0.1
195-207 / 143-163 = 0.3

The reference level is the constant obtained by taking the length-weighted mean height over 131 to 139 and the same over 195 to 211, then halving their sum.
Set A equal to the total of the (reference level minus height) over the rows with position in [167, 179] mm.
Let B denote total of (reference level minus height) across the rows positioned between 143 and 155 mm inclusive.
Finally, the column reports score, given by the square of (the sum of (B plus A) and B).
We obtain 286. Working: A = 8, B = 5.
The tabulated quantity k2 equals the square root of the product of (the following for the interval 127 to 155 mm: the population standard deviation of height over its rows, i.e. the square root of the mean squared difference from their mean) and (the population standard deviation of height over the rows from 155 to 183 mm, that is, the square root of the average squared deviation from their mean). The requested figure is 5.0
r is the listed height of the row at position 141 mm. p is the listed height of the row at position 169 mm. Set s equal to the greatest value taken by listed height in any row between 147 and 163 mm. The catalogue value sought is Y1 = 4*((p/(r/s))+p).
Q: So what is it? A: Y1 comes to 465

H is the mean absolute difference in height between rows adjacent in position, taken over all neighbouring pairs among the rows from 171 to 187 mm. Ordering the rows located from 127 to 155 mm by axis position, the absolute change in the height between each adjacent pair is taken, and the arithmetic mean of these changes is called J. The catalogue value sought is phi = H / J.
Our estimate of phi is 2.8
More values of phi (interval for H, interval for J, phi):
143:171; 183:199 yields 2.0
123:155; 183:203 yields 0.4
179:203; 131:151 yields 3.6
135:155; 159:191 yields 0.2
